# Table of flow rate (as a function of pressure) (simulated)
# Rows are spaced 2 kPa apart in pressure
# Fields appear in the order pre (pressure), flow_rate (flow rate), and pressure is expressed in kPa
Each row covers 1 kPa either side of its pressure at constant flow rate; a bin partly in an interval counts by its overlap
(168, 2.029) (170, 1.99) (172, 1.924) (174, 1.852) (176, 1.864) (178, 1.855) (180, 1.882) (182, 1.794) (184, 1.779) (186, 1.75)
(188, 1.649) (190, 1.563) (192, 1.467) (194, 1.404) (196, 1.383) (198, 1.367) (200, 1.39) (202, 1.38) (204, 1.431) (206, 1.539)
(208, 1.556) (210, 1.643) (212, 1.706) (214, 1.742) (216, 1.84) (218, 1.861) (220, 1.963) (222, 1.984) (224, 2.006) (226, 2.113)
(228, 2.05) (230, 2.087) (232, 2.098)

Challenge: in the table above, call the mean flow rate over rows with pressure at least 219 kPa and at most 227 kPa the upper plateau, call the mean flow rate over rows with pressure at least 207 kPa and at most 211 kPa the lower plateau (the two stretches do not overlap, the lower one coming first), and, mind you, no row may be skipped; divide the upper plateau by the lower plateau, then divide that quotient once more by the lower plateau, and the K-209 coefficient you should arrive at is 0.79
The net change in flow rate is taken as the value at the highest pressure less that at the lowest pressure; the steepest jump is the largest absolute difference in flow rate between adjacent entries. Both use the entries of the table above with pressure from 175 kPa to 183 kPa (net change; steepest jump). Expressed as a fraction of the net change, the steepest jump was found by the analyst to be -1.3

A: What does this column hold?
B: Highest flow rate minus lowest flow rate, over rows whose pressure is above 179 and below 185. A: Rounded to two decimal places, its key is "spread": 0.10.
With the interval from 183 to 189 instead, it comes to 0.13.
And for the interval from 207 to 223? 0.43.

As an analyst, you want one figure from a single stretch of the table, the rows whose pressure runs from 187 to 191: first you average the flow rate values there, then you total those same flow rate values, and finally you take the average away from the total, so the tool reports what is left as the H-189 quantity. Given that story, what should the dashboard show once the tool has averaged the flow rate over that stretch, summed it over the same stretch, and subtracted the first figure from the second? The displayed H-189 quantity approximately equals 1.61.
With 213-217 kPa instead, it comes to 1.79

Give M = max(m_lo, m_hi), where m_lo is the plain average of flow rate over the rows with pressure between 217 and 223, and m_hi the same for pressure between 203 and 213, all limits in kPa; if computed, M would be 1.94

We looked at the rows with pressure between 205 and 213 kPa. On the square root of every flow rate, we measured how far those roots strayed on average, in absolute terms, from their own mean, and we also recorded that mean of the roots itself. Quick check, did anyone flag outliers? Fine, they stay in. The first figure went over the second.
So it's 0.020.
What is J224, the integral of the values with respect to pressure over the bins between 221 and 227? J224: 12.2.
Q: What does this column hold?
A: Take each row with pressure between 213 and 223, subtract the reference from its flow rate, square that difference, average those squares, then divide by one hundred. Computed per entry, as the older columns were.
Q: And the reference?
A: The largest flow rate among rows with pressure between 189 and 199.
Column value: 0.0011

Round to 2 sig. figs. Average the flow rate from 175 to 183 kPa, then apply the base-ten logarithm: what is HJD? 0.27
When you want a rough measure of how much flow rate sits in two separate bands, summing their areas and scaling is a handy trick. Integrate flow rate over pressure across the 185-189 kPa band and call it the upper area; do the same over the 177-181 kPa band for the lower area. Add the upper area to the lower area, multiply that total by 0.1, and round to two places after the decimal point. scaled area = 1.43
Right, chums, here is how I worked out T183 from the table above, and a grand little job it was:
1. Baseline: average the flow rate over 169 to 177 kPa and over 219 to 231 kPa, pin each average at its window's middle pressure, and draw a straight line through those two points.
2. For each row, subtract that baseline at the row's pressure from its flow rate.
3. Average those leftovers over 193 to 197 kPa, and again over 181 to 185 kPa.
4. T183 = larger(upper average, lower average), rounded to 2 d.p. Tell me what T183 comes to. -0.15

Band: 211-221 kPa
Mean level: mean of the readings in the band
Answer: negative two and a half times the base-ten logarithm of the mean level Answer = -0.65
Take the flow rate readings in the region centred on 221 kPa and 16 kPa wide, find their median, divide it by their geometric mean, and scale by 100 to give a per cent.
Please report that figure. 102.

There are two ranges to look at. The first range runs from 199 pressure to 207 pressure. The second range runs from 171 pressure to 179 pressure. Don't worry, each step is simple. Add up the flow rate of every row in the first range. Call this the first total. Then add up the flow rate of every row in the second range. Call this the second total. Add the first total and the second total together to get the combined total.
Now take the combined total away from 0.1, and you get -13.1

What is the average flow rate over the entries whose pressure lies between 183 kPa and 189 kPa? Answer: 1.73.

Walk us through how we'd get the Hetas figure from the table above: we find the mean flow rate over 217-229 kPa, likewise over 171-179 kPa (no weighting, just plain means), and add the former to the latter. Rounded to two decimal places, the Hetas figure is 3.87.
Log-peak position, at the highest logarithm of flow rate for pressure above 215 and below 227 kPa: 226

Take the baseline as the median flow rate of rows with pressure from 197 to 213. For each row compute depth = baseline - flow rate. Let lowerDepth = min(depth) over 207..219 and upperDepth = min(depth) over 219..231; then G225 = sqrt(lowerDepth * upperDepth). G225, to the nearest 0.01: 0.49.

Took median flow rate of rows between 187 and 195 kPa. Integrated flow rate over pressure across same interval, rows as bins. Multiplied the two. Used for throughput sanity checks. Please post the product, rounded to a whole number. 18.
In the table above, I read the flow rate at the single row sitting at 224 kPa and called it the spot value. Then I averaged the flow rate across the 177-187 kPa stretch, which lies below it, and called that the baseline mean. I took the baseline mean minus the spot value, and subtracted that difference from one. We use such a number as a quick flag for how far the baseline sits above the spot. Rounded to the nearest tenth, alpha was 1.2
